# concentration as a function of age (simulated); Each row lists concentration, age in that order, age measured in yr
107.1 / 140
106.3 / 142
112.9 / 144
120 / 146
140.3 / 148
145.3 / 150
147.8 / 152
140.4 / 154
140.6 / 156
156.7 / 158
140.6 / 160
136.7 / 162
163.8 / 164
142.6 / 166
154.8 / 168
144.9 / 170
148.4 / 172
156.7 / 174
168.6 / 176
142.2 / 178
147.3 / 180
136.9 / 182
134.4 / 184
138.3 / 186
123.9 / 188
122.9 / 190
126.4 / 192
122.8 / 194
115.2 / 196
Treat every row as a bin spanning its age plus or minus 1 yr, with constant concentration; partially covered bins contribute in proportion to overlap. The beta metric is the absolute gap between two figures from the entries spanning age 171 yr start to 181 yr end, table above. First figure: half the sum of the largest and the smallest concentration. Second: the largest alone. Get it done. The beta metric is 13.2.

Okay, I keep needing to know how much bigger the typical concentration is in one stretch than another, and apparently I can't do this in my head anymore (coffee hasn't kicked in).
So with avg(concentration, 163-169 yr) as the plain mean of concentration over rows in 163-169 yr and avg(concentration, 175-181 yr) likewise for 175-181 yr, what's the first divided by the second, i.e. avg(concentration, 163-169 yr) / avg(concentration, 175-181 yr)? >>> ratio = 1.01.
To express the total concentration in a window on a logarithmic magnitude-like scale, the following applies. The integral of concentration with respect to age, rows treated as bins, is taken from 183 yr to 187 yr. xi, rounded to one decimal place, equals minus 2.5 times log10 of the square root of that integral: -3.4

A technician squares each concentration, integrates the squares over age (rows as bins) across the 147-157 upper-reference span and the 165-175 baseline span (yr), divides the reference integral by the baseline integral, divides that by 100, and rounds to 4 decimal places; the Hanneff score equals 0.0091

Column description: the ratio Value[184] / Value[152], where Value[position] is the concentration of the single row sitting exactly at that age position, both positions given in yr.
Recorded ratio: 0.9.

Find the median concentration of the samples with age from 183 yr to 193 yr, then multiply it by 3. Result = 379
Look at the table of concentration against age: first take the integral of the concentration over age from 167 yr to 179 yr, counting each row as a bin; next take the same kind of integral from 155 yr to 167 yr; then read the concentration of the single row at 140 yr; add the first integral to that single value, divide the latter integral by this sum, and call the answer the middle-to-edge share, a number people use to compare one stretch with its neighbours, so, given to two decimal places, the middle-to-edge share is 0.91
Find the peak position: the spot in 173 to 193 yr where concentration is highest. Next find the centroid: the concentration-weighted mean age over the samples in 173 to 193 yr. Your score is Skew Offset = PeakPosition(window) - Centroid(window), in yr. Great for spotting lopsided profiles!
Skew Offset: -6.5 yr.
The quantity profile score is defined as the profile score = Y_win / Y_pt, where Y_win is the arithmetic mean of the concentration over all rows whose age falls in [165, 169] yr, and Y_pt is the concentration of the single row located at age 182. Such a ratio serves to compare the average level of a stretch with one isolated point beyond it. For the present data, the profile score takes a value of 1.09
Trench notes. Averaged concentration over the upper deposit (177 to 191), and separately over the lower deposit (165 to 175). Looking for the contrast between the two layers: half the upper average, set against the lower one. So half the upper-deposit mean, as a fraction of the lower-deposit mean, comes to 0.45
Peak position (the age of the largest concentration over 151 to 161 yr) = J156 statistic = 158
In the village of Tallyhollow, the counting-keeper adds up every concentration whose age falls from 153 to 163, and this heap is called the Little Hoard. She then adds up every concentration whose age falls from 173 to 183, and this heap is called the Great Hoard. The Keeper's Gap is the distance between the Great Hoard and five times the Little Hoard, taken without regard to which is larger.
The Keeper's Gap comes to 2823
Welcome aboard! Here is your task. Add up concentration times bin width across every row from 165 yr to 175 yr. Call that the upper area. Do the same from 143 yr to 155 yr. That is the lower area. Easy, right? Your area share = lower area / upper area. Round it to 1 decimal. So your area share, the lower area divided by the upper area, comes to 1.1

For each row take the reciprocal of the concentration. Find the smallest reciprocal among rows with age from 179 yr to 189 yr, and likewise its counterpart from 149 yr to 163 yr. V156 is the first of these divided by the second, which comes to 1.06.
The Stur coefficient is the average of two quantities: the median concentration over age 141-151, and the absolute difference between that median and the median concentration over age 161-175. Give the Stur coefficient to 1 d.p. 74.2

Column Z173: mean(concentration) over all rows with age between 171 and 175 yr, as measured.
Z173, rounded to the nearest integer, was 153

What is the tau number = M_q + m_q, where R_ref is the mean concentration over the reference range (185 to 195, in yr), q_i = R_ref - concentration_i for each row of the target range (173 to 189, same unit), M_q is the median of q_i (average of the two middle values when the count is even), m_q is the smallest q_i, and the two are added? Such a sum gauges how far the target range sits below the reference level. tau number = -55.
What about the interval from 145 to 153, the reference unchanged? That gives -37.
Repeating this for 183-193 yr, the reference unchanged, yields -11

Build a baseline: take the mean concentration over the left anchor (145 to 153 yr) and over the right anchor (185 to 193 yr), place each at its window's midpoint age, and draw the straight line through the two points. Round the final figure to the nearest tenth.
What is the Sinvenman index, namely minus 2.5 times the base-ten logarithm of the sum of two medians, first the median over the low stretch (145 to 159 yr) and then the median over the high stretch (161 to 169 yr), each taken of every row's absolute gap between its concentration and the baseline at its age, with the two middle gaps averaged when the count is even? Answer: -3.4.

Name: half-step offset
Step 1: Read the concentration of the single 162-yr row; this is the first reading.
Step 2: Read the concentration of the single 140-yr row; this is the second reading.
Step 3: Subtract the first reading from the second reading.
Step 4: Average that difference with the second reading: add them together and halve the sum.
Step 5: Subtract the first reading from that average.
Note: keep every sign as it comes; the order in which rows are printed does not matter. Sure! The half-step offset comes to -98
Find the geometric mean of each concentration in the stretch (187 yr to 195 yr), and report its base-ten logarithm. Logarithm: 2.09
